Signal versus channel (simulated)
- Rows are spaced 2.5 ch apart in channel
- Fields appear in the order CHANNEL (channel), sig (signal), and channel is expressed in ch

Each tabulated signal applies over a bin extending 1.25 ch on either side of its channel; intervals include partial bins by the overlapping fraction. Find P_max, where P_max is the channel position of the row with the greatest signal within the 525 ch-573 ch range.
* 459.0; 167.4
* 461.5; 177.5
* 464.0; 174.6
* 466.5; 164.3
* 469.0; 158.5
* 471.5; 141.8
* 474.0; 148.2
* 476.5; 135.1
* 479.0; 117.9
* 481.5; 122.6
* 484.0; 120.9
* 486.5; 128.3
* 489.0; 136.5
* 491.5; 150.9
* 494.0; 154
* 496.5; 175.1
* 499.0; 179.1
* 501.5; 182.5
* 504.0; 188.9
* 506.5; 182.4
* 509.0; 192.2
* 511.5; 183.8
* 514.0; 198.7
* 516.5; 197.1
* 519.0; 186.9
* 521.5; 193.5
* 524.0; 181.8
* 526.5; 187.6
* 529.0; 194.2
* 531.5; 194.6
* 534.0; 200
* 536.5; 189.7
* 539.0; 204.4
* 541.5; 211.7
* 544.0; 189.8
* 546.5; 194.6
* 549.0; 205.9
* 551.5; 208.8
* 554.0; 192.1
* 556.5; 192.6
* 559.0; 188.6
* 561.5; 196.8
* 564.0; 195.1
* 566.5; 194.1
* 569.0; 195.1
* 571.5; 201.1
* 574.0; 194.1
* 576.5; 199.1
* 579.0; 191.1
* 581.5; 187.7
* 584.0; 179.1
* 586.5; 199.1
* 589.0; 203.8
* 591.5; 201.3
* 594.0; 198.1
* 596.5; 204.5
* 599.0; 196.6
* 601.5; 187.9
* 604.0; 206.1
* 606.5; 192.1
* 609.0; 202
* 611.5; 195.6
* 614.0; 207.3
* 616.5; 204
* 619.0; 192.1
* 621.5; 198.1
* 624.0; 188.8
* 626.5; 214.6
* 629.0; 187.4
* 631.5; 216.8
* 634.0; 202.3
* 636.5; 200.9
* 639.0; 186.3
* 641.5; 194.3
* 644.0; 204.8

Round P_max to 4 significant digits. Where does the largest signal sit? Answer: 541.5 ch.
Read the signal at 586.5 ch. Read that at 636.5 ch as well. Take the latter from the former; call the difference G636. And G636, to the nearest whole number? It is -2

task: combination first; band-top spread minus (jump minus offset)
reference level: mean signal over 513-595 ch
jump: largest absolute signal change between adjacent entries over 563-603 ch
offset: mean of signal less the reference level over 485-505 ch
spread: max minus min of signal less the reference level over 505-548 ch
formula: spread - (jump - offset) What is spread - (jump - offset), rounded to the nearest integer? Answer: -24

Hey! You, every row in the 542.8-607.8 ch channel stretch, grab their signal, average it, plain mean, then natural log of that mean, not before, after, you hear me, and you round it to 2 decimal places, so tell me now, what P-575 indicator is 5.28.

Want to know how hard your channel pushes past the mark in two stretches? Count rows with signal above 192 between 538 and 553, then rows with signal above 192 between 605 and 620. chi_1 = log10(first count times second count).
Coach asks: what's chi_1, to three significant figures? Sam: 1.48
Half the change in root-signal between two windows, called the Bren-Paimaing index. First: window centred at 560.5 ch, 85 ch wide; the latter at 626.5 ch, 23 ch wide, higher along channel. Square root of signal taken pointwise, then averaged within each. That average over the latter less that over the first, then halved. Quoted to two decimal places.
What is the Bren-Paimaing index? 0.09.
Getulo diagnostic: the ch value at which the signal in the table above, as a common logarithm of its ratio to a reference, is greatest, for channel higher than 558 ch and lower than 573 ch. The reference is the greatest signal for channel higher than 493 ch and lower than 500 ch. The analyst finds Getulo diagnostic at 571.5 ch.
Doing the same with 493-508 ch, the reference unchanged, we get 504.0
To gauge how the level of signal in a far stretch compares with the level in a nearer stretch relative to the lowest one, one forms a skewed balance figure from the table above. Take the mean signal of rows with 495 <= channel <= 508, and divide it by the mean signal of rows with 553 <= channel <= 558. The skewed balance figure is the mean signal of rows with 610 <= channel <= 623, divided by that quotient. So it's 211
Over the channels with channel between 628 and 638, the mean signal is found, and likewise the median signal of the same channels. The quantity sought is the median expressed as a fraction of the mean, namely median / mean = 1.00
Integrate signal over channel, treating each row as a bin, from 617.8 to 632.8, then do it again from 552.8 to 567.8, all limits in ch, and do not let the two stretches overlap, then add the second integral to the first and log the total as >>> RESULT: 5893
